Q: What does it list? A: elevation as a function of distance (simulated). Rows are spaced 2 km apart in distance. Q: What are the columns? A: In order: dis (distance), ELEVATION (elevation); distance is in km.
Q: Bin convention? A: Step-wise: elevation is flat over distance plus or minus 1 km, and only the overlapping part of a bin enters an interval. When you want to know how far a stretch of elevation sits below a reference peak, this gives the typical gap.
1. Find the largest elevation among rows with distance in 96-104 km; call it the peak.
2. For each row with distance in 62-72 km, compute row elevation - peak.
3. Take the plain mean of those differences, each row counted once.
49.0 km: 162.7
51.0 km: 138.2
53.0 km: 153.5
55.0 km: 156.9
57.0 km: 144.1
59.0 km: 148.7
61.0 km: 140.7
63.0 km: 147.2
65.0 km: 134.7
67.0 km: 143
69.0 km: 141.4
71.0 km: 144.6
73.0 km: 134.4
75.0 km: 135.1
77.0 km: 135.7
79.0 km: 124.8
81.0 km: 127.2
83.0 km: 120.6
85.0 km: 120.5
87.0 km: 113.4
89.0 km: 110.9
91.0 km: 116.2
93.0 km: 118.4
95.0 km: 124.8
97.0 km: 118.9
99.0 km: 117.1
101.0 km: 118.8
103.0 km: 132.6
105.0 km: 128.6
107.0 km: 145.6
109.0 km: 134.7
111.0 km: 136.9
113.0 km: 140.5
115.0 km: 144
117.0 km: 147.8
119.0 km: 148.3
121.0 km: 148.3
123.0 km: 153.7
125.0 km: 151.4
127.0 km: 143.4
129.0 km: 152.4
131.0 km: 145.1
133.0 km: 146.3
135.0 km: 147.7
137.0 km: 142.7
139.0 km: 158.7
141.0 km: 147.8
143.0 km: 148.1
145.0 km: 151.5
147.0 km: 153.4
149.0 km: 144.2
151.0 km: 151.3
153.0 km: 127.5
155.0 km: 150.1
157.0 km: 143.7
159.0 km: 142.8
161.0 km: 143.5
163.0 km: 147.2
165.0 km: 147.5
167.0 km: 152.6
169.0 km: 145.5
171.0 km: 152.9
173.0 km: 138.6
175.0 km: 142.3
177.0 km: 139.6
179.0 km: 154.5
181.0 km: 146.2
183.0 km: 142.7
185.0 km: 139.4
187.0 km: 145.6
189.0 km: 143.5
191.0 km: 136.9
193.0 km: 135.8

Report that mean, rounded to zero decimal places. 10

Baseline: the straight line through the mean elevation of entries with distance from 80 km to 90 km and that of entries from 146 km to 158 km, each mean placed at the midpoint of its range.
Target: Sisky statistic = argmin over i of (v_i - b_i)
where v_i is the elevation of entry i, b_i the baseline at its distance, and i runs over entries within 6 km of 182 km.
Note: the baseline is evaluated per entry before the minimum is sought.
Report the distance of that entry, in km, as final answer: 185.0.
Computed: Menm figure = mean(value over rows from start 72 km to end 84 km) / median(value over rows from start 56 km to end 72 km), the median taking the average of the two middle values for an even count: 0.90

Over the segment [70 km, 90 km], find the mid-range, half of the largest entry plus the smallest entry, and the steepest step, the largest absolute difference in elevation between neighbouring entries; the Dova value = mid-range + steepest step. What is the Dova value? 139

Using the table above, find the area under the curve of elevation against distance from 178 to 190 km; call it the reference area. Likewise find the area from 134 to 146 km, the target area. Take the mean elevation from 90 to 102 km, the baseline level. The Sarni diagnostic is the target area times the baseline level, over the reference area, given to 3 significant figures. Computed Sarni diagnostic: 122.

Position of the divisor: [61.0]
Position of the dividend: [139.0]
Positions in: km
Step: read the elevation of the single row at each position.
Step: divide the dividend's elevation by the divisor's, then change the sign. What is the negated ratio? -1.13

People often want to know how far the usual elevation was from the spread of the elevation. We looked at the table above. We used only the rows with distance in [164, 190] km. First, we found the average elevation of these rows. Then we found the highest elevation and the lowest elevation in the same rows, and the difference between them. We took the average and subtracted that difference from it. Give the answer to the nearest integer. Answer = 130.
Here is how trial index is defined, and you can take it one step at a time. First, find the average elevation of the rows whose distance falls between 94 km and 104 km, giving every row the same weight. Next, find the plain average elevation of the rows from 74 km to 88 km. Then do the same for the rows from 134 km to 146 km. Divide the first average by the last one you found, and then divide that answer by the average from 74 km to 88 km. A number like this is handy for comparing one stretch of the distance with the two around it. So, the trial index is 0.0065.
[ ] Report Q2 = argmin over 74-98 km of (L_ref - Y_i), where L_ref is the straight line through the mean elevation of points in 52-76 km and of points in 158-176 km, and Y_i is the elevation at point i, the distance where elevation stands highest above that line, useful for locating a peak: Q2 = 77.0 km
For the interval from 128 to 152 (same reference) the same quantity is 139.0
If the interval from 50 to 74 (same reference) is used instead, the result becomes 55.0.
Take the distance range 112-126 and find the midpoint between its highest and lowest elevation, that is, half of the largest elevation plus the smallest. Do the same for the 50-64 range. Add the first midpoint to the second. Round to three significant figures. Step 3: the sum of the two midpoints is 295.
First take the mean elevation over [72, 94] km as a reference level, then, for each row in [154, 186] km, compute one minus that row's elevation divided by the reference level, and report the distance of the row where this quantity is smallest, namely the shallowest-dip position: 179.0 km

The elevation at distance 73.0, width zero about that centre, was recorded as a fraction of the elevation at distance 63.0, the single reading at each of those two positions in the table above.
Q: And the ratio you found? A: 0.91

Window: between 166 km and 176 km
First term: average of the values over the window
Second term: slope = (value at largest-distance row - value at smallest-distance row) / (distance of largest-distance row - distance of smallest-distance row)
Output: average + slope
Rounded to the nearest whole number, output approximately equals 145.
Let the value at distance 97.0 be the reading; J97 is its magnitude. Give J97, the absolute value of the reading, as 119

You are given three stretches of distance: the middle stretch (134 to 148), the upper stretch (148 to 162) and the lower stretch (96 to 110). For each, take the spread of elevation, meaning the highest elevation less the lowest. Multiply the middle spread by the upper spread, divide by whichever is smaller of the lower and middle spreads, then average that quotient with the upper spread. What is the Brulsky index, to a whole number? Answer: 24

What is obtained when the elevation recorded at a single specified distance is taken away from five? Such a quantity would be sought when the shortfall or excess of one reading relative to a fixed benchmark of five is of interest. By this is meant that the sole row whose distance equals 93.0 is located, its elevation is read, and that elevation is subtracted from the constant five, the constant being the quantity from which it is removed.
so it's -113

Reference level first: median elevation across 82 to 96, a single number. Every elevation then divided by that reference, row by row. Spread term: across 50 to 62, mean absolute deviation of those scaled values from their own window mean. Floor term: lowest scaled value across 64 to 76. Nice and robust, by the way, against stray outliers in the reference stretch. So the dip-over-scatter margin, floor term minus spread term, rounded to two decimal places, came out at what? 1.08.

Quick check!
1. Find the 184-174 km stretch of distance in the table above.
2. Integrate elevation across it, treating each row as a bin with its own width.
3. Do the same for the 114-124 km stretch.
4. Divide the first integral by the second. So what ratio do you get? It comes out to 0.98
